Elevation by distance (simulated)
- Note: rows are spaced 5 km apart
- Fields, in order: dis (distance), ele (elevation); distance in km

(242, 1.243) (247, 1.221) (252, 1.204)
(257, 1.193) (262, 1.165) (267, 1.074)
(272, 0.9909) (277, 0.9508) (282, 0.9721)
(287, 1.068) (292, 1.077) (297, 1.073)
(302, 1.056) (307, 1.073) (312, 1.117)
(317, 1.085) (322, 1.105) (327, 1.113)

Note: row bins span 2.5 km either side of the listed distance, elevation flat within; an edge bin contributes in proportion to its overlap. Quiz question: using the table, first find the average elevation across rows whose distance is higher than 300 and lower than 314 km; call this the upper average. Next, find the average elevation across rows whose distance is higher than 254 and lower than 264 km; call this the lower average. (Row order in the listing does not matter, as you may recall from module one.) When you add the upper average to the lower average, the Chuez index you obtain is 2.26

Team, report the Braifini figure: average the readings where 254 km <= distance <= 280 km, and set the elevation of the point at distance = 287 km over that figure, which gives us 0.99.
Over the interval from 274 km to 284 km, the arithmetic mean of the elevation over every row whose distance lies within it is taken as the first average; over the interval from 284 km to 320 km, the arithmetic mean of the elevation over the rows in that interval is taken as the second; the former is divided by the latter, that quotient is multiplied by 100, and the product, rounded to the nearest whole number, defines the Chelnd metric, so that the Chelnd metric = 89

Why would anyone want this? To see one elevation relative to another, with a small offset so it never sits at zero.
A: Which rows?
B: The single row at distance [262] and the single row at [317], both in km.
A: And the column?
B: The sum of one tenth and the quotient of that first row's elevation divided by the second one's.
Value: 1.17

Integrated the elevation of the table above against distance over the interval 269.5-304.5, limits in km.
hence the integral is 35.9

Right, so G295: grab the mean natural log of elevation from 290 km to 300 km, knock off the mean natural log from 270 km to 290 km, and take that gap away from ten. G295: 9.9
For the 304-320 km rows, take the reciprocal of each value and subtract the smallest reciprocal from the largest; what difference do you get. 0.037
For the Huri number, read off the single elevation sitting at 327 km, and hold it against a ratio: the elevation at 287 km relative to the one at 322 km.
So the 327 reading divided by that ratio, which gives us 1.15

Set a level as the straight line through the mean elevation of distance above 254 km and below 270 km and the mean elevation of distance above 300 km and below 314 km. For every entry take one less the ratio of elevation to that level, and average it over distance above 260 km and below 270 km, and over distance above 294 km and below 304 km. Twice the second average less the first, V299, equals 0.03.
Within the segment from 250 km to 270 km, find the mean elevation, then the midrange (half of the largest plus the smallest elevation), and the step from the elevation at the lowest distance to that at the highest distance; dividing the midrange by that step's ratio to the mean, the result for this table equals -10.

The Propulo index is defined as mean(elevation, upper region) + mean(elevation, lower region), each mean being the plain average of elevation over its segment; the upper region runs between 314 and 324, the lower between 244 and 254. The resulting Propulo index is 2.31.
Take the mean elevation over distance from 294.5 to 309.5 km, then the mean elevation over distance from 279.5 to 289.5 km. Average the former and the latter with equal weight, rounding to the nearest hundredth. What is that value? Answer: 1.04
